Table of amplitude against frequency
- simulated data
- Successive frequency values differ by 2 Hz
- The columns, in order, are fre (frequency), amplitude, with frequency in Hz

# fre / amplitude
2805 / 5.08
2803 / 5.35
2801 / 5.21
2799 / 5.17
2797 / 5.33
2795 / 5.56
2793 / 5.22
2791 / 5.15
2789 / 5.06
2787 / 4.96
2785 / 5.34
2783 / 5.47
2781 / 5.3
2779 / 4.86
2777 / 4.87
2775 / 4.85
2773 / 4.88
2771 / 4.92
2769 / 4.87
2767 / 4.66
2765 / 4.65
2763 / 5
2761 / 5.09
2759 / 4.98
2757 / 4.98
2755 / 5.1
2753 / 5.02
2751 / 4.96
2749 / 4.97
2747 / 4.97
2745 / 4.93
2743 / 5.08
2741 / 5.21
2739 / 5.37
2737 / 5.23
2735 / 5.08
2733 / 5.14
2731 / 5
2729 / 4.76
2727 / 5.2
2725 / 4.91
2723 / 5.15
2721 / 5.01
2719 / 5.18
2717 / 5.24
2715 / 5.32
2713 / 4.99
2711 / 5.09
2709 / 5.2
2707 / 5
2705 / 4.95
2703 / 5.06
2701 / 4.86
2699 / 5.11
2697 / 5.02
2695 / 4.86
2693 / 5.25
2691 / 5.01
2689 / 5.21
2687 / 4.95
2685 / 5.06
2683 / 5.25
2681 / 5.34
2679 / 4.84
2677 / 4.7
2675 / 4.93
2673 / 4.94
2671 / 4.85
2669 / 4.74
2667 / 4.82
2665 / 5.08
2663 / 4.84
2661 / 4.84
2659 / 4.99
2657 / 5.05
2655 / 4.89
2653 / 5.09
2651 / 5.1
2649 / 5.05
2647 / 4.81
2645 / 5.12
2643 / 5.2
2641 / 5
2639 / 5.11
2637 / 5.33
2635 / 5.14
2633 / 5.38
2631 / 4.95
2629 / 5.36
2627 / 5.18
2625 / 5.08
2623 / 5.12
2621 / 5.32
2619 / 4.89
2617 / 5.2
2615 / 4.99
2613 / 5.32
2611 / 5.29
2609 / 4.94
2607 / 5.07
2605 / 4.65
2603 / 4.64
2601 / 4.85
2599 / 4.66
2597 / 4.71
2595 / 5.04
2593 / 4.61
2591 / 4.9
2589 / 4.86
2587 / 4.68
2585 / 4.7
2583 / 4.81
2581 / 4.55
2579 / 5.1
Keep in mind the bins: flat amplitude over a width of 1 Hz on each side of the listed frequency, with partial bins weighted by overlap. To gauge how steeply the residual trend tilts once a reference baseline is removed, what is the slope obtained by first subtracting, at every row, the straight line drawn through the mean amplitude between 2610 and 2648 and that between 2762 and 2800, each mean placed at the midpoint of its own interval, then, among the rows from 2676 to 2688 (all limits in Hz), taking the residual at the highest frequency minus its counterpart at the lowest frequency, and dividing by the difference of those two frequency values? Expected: 0.026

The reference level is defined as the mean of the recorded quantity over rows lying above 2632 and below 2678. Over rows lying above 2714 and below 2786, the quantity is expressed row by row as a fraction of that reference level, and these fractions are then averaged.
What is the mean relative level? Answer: 1.01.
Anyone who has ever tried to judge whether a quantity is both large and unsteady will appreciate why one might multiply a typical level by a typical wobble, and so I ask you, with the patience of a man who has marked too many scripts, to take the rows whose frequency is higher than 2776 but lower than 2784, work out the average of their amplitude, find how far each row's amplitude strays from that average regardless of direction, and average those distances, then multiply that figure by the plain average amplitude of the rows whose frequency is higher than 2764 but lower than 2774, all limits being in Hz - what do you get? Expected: 1.2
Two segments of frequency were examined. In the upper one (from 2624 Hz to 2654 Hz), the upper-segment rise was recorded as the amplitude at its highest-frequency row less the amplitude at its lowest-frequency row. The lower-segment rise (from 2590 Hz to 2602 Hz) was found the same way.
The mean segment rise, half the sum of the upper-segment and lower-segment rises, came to -0.02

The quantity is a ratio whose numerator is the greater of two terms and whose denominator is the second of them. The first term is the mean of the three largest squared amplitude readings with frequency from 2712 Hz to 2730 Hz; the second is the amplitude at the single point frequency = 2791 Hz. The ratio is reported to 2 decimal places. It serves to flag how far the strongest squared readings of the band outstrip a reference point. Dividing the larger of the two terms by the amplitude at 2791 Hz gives 5.36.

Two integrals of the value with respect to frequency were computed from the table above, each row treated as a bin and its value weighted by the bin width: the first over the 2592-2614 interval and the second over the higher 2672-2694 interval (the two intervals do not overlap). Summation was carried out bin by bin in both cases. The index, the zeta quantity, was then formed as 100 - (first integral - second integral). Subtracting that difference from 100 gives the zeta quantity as 103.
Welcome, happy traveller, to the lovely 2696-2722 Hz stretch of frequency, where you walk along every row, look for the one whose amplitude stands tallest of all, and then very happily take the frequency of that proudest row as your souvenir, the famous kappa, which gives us 2715 Hz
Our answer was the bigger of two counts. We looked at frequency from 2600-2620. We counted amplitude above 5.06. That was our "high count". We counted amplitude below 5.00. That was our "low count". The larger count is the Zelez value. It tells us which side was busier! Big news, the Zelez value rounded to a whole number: 6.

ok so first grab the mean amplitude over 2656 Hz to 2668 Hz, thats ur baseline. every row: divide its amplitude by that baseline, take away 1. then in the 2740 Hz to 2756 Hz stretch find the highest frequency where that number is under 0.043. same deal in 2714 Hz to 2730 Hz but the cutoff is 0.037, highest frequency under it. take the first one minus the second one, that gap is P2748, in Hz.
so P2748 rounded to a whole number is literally 26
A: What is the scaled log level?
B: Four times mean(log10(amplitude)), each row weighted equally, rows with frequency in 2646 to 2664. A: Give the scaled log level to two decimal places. 2.78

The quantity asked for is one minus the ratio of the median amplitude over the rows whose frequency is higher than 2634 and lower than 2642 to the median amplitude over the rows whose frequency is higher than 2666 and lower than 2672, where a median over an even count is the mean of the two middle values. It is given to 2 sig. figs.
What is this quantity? -0.063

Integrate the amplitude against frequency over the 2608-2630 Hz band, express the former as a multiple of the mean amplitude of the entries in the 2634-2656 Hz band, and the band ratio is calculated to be 22.3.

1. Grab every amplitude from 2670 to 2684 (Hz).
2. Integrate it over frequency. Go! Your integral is 69.7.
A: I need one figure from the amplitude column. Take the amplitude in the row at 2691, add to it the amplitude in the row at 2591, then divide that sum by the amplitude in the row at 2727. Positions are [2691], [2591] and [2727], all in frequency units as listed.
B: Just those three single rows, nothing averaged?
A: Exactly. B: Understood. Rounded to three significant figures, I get 1.91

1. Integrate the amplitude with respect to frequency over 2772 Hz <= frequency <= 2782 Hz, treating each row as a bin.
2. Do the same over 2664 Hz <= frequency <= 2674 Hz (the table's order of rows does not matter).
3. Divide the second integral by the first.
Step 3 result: 1.0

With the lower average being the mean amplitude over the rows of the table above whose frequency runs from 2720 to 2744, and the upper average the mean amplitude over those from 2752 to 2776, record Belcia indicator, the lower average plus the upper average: 10.0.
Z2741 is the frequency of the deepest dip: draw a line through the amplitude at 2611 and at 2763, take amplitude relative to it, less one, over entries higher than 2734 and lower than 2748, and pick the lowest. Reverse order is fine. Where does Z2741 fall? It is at 2745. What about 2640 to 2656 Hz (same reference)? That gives 2647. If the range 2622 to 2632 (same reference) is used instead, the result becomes 2631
